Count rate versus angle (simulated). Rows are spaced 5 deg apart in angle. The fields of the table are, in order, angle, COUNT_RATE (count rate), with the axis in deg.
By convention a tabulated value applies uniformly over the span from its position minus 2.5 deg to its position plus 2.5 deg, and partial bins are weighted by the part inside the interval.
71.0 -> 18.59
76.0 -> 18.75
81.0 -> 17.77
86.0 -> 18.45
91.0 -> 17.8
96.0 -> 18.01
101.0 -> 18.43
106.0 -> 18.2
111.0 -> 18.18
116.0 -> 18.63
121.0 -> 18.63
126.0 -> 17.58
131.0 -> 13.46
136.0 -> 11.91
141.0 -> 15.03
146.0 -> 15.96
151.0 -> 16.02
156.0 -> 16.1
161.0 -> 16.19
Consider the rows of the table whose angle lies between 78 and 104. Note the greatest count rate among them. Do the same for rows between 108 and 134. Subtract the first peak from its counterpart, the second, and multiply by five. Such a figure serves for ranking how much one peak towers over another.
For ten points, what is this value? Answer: 0.9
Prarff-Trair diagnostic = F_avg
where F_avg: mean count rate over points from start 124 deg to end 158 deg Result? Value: 15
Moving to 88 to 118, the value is 18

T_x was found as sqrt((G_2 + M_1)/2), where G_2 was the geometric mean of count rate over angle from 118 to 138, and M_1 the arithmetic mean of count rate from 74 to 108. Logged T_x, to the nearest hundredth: 4.08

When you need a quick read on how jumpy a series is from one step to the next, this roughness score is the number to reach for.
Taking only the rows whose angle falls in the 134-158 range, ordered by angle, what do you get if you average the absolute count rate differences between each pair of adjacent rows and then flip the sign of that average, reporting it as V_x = -1.0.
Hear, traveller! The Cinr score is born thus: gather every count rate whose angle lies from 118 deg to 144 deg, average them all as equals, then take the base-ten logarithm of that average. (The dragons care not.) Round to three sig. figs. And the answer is 1.19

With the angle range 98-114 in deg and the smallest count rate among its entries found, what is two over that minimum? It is 0.110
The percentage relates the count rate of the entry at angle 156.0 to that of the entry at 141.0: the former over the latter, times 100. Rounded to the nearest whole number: 107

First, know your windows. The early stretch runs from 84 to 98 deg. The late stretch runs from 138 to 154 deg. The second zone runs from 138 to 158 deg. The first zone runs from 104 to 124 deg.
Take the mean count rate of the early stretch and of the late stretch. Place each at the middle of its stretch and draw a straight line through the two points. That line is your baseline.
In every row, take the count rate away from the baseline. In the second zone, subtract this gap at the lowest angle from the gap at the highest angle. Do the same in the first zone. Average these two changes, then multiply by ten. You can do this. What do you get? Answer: -14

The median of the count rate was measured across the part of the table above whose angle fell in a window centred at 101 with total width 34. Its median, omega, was 18.2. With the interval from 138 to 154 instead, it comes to 16.0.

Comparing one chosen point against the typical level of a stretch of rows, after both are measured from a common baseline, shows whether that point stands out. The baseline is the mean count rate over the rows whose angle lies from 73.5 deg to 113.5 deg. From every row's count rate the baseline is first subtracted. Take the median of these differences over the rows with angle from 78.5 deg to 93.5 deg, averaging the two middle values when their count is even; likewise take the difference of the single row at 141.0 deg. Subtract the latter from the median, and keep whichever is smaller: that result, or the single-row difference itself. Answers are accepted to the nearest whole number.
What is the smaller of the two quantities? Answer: -3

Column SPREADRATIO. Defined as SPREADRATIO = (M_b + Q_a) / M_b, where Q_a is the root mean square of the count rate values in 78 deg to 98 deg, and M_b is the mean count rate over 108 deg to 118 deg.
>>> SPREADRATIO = 1.98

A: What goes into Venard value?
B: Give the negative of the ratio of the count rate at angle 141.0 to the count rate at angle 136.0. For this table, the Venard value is -1.26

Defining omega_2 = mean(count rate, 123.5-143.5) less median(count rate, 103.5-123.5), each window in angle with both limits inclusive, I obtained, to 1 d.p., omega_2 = -3.9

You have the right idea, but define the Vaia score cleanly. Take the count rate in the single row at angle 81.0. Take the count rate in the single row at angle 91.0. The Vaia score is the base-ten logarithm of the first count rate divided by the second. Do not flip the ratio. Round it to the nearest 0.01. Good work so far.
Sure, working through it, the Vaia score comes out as 0.00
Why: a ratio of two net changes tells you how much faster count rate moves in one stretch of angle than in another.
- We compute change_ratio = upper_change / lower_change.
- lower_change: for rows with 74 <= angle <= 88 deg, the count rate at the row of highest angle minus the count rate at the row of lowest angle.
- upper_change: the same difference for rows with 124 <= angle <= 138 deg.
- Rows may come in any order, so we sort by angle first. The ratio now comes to 19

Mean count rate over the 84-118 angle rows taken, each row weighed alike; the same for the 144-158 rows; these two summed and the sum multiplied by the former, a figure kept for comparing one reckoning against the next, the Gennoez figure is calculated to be 625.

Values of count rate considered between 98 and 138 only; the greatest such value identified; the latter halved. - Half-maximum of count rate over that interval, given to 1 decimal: 9.3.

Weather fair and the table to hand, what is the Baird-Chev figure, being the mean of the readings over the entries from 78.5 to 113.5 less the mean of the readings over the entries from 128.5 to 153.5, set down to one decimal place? 3.6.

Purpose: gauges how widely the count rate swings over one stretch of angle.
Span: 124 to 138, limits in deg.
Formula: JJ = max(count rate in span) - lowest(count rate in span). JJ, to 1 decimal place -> 5.7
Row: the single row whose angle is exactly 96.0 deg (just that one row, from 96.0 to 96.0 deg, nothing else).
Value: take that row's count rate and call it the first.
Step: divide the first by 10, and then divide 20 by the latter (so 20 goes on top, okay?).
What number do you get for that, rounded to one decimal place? 11.1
